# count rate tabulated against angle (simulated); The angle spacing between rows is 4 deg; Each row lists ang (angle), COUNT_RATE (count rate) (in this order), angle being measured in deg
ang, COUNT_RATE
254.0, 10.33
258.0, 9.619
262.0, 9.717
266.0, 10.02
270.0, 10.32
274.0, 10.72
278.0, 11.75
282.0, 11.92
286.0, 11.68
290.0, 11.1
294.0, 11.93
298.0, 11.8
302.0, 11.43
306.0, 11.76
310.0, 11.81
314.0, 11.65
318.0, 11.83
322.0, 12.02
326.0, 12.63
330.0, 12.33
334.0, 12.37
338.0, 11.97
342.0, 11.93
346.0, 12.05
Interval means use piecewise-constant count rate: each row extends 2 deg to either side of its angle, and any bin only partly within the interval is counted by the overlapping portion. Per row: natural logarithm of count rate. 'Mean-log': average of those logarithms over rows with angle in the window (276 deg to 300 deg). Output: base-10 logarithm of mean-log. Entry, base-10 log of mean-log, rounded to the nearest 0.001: 0.391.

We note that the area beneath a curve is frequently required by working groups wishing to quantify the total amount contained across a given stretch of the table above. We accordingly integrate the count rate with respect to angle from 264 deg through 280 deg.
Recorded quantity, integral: 171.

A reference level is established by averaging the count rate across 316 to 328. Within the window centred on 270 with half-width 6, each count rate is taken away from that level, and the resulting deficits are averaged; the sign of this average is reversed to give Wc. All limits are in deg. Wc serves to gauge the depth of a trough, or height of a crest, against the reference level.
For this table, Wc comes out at -1.8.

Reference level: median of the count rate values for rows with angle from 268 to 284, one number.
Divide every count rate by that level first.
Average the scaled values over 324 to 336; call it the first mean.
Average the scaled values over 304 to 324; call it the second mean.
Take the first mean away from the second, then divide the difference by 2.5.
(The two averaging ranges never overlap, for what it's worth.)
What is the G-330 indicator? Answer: -0.022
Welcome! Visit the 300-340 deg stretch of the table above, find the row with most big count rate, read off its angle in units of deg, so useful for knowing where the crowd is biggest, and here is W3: 326.0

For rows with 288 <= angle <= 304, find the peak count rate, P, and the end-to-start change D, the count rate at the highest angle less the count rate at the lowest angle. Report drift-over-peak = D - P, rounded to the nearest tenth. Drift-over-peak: -11.6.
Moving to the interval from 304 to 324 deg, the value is -11.8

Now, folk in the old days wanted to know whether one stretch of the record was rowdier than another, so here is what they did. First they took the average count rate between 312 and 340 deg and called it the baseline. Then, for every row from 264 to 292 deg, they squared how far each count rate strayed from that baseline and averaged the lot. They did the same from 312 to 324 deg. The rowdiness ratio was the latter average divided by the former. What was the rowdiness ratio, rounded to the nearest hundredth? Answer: 0.07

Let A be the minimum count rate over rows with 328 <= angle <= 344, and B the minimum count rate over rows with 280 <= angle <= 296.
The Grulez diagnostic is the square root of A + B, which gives 4.80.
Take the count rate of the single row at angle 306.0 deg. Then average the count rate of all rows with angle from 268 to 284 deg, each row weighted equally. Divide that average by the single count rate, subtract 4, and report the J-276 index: -3.05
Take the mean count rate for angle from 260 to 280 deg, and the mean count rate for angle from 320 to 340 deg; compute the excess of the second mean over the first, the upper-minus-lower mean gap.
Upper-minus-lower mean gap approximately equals 1.8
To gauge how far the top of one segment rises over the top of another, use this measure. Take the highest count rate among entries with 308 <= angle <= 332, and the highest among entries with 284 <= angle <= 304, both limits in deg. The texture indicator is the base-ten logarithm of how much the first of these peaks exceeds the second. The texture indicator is -0.15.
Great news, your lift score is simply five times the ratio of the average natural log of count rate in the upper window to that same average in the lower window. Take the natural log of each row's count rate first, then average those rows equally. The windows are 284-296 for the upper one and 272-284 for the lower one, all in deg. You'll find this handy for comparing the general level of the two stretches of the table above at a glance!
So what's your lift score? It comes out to 5.02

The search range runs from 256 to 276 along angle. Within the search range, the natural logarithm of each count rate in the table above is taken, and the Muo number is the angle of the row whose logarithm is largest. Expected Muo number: 274.0 deg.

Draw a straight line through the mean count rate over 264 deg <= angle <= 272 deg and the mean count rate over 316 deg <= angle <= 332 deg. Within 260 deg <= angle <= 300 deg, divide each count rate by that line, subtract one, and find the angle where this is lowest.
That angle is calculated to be 262.0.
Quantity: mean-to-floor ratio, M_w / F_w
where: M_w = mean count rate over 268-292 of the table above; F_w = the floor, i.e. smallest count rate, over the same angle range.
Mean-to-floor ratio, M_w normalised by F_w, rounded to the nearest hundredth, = 1.09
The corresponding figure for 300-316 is 1.02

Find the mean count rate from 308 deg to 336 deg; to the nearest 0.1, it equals 12.1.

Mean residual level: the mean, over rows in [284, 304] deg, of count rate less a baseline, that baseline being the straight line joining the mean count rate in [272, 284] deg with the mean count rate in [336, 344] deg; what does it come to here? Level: 0.00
